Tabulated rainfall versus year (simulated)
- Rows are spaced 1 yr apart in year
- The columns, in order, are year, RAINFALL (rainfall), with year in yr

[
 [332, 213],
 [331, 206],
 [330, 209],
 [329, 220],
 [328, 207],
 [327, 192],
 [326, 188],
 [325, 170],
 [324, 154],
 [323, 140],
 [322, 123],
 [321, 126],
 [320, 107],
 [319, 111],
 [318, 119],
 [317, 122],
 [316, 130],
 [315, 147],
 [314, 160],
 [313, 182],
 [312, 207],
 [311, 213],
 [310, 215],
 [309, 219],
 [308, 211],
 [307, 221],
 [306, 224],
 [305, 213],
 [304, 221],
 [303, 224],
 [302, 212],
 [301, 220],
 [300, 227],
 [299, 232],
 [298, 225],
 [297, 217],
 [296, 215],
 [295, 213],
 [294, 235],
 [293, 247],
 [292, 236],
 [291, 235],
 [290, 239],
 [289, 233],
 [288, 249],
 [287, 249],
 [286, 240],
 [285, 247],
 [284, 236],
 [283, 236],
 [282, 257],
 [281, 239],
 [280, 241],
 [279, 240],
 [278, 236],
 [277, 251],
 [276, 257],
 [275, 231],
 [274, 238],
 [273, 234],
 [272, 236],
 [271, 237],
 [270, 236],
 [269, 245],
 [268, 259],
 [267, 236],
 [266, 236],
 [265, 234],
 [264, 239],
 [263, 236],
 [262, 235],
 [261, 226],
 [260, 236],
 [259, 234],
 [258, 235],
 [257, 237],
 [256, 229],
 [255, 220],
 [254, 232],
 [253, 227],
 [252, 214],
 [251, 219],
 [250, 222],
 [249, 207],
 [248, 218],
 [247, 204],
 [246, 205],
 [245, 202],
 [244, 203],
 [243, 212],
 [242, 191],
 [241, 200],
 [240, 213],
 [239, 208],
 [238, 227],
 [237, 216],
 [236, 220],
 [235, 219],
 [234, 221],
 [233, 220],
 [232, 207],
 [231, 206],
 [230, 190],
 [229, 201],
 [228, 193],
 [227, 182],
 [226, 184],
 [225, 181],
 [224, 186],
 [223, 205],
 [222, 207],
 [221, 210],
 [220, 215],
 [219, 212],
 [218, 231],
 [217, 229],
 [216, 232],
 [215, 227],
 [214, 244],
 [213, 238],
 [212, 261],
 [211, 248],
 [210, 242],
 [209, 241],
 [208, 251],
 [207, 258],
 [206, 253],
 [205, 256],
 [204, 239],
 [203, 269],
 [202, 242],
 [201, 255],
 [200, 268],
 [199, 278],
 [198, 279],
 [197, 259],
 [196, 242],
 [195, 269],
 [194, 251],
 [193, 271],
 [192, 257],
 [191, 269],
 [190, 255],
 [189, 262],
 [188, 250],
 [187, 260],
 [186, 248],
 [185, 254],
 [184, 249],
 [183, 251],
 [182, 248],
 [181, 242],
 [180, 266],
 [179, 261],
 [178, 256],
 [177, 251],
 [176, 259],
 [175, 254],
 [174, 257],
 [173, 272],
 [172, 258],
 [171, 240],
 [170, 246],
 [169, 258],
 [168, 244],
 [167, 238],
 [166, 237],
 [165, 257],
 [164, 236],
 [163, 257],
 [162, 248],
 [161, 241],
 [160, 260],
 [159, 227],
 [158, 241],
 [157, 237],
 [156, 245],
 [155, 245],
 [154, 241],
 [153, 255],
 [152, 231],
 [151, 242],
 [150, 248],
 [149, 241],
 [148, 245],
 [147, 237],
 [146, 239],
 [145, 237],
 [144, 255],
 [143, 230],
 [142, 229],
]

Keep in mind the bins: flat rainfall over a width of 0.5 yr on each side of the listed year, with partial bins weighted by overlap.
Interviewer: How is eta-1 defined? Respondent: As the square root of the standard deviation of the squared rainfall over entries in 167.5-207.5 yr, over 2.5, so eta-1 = 29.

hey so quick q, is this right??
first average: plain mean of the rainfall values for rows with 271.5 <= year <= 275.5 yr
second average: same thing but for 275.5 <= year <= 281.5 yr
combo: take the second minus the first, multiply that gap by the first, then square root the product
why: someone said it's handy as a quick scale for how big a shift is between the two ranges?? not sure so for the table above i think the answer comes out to 46.6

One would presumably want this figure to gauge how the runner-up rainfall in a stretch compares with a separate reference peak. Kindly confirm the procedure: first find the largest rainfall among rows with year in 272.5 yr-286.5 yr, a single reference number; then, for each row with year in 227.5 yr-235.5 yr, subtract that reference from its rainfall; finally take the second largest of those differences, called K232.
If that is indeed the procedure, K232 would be -37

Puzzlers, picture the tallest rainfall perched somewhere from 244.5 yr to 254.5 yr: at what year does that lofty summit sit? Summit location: 254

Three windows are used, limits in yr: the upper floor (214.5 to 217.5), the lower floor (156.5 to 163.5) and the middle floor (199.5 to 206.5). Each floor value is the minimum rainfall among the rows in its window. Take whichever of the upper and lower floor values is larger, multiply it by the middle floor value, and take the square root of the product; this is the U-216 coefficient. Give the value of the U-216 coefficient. 233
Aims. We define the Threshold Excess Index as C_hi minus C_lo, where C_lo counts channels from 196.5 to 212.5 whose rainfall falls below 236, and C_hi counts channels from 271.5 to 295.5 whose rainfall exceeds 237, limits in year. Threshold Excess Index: 13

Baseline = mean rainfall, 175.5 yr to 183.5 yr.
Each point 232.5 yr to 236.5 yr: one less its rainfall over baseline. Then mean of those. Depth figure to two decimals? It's 0.13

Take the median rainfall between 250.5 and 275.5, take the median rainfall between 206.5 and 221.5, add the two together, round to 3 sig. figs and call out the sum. 473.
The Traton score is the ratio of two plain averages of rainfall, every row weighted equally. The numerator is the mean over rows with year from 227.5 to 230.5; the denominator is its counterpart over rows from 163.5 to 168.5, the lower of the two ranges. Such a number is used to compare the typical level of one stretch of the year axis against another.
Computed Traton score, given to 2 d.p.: 0.80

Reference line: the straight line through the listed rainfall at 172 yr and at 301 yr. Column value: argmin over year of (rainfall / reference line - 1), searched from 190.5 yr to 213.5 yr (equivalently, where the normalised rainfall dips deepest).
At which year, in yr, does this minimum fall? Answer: 204 yr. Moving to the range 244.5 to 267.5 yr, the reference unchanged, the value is 245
